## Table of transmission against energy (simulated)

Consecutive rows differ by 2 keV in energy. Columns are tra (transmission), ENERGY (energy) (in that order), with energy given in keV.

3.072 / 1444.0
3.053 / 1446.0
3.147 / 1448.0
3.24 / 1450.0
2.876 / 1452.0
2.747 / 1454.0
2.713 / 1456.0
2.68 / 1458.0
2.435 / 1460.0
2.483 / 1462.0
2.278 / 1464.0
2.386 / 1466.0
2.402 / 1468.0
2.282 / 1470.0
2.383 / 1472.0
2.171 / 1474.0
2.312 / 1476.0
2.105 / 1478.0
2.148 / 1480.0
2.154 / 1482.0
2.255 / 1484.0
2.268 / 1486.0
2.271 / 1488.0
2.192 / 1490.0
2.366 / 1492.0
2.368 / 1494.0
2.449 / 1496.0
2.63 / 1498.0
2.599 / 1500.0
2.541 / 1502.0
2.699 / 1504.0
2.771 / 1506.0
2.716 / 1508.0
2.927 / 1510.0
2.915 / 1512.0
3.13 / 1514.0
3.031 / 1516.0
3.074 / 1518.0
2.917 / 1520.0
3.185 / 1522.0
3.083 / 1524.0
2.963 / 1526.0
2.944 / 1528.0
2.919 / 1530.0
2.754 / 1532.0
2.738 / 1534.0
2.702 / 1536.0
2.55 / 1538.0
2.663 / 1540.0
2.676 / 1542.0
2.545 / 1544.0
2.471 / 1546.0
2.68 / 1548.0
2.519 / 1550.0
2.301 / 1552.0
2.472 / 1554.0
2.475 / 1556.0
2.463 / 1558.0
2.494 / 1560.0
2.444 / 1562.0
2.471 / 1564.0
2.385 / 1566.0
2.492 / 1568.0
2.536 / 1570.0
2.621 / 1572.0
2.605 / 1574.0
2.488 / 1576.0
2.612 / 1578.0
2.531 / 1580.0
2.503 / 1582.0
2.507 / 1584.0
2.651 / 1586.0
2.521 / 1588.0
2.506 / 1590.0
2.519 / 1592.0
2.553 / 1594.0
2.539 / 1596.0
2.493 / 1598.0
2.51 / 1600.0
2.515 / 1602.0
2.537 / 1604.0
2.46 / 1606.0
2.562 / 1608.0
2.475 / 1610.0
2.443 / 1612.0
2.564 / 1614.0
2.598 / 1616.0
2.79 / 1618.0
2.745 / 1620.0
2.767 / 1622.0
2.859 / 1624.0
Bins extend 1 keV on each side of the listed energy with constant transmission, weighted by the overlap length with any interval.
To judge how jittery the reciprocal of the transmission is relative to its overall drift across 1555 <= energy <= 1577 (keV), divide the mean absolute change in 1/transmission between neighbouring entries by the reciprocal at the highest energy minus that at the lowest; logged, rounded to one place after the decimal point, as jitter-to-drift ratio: -4.4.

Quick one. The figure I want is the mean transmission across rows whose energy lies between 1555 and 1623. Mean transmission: 2.54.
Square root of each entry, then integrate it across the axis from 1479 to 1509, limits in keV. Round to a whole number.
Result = 47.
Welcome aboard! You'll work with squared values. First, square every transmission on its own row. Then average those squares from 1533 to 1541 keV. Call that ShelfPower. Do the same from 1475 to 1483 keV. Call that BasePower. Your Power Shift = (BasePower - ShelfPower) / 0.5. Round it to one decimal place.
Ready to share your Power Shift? -4.7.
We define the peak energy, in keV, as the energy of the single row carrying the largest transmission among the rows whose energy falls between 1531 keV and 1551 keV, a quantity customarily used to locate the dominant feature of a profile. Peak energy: 1532.0 keV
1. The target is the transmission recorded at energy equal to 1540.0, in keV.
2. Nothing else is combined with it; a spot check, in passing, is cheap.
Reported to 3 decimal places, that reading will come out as 2.663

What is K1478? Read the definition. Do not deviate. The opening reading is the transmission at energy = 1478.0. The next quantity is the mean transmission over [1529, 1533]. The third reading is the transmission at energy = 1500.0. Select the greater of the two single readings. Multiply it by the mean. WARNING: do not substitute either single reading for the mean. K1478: 7.4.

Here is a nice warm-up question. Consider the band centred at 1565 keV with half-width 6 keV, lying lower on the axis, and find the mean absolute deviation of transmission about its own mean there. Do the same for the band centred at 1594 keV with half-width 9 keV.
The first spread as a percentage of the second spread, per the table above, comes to 119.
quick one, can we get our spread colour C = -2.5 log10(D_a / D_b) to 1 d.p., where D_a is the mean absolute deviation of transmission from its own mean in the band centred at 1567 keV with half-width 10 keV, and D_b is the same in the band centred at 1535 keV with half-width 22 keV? 1.5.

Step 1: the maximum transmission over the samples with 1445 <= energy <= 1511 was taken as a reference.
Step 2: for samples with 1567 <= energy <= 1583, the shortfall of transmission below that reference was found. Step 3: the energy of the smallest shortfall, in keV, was 1572.0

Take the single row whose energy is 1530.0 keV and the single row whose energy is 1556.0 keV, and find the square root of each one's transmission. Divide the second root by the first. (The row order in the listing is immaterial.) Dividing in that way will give 0.92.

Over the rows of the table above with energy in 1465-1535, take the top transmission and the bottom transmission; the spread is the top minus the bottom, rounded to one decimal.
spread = 1.1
